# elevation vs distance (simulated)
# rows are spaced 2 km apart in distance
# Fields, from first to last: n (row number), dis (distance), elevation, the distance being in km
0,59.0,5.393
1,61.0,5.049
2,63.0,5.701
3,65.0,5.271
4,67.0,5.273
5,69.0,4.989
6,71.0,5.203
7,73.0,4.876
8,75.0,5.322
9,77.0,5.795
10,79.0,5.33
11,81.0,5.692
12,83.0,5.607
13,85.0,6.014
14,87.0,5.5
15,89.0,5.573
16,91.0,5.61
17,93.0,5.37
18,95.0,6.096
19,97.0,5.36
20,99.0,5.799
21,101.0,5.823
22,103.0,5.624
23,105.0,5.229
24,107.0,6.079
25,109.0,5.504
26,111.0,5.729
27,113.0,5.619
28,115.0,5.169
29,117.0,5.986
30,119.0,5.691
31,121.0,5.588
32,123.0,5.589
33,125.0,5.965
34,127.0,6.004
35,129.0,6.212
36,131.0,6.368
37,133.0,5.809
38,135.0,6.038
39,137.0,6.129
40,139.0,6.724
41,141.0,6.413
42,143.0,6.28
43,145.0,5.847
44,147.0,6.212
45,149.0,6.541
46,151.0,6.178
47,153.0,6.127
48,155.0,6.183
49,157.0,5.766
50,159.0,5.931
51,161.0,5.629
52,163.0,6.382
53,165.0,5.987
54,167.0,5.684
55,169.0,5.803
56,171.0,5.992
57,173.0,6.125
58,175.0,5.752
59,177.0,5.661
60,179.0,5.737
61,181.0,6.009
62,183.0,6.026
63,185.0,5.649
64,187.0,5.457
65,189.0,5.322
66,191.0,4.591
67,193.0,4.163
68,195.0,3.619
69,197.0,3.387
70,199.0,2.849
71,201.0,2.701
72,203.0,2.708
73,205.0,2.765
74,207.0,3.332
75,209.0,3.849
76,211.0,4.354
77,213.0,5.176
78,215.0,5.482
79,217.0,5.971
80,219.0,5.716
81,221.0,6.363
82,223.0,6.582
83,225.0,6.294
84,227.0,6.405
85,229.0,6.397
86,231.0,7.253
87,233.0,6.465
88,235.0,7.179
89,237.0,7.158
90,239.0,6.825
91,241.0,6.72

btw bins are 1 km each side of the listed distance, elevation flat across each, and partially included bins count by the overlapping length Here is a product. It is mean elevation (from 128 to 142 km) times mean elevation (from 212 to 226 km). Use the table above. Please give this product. 37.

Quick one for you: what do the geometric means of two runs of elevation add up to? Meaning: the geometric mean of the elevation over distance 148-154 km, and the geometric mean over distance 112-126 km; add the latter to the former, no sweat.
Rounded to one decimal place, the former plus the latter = 11.9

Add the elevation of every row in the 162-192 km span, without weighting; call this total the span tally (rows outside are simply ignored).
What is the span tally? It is 86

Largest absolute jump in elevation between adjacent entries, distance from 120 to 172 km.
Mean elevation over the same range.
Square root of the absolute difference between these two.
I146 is 2.30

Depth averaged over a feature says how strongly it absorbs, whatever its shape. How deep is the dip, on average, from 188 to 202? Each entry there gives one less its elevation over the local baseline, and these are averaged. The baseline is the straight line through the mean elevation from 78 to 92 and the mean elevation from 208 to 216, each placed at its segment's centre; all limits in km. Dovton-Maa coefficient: 0.21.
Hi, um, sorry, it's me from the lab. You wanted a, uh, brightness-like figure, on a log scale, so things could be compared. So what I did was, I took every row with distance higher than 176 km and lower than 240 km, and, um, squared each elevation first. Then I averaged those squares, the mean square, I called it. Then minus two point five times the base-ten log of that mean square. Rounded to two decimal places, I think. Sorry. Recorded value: -3.67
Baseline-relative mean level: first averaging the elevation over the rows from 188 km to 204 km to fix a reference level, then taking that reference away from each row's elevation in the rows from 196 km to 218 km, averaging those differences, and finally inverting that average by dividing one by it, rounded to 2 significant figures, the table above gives 4.9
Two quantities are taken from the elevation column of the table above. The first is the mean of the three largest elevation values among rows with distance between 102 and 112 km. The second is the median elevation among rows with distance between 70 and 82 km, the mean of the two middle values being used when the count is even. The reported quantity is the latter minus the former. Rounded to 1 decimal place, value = -0.5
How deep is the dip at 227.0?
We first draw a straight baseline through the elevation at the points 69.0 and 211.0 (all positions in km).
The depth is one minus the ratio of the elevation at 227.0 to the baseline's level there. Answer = -0.50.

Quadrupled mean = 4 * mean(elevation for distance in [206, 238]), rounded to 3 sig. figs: 23.5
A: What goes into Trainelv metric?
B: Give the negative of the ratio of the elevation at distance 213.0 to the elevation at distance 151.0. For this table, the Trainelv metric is -0.84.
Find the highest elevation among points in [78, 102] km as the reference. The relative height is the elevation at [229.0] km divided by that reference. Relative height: 1.05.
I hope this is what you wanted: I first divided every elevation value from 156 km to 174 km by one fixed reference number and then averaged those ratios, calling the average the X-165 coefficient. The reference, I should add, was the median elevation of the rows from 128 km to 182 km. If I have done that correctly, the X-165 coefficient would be 0.98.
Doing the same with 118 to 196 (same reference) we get 0.96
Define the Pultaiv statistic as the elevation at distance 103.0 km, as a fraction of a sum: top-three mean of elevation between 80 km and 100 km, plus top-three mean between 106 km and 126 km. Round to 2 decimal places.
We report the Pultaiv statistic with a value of 0.47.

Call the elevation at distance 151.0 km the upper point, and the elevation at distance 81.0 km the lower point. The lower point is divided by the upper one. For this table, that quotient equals 0.921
